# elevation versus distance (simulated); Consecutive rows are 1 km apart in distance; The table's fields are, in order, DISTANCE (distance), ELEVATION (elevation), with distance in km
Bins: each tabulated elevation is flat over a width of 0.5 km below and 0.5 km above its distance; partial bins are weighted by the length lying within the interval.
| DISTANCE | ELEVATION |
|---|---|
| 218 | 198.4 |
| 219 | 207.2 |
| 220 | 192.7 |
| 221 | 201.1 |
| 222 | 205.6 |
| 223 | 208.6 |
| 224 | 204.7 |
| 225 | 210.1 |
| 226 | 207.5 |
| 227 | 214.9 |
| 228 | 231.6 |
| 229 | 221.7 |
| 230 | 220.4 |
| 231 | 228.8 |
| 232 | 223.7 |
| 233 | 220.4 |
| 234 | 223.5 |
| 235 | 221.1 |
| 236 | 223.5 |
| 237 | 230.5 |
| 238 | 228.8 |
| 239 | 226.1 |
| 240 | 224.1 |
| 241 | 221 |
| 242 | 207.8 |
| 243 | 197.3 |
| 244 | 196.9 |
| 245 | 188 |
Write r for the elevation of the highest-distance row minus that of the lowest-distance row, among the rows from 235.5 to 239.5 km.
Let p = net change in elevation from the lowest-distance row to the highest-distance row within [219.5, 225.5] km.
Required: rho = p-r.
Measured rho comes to 15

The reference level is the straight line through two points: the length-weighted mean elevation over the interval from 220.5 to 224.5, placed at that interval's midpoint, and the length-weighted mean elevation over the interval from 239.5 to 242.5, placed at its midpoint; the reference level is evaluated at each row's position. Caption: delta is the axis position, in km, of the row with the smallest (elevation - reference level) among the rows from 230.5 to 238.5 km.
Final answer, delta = 235 km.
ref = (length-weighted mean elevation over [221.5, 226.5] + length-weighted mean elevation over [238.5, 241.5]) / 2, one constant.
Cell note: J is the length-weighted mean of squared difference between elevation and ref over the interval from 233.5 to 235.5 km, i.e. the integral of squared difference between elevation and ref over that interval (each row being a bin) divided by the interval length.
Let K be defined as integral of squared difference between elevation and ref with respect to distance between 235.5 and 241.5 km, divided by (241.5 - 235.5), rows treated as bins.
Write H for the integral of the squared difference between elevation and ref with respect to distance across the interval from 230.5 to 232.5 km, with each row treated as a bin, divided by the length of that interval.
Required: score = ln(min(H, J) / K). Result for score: -0.87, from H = 122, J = 47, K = 113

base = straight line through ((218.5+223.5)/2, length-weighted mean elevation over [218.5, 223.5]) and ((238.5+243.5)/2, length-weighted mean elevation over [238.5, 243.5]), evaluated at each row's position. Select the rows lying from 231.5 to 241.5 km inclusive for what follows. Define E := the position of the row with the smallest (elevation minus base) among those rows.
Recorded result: 241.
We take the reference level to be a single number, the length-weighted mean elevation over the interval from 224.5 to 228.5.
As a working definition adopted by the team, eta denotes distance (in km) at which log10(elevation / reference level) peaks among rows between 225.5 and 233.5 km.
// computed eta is 228 km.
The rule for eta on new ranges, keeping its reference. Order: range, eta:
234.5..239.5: 237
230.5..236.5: 231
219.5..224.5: 223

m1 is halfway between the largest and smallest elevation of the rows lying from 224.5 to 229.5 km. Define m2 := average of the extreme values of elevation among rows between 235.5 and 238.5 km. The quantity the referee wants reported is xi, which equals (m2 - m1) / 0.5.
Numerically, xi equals 15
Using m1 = 220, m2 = 227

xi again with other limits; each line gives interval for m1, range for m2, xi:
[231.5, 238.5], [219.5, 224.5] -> -50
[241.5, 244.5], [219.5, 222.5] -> -6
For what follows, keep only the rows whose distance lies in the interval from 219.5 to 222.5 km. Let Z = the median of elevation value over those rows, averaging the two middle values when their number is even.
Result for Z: 201.1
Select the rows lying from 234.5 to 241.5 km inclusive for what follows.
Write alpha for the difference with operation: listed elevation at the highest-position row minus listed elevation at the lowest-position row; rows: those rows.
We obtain -0.1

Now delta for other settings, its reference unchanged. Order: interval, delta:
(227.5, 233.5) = 233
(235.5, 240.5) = 240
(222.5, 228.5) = 224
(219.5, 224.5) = 220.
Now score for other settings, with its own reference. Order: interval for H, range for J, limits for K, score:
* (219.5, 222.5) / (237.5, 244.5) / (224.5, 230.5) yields 0.85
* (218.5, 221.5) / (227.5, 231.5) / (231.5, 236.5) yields 0.91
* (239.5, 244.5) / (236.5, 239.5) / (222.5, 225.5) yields 0.96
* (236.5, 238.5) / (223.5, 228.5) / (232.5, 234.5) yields 0.76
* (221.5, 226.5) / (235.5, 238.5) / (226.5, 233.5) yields -0.16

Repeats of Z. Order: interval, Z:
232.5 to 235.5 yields 221.1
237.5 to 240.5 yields 226.1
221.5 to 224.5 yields 205.6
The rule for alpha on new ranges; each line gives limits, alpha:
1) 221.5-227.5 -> 9.3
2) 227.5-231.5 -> -2.8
